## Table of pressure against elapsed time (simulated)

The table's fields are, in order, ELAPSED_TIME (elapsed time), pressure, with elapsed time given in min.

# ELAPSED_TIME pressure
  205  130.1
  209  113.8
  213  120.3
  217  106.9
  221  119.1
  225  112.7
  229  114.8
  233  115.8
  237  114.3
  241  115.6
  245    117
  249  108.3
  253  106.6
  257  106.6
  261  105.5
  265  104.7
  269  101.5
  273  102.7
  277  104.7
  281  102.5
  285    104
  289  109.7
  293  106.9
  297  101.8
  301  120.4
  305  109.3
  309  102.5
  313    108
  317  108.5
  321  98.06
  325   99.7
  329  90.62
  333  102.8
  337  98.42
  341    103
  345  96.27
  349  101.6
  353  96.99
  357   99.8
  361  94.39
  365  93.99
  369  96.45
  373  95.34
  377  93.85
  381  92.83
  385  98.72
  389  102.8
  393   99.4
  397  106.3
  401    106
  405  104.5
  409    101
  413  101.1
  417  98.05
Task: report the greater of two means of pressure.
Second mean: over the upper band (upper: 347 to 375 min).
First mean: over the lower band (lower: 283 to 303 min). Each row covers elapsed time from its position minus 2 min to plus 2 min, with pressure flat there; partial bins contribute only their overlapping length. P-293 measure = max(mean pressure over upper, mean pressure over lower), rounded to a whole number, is 109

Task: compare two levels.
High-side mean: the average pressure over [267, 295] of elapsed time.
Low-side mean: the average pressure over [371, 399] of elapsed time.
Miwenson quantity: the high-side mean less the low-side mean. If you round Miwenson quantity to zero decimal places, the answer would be 6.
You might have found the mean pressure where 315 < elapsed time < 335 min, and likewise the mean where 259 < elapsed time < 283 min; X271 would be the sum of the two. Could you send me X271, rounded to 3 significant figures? 204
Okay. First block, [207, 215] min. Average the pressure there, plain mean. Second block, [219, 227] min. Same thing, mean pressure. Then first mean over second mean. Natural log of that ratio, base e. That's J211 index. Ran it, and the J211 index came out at 0.01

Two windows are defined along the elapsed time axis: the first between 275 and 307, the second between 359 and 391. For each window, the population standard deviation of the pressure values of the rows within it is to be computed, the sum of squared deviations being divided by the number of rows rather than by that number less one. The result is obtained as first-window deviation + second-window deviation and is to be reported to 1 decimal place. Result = 8.7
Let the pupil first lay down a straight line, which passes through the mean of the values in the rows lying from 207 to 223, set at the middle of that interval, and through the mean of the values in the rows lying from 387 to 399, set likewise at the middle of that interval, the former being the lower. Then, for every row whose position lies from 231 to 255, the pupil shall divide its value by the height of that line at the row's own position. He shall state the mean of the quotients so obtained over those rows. 1.00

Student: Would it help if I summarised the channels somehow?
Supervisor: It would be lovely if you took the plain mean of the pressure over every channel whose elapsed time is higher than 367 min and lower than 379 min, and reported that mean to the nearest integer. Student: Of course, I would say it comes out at 95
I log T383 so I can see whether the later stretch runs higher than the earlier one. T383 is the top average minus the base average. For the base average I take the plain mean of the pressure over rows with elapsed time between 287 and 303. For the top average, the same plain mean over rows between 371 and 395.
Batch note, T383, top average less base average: -13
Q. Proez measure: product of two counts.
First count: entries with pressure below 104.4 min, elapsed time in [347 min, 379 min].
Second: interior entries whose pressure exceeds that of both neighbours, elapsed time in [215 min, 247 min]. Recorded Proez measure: 16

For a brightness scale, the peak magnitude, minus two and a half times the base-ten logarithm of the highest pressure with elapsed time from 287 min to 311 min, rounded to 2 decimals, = -5.20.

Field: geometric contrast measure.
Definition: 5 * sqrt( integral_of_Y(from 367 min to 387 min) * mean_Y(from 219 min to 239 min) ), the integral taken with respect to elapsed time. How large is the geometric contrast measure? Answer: 2346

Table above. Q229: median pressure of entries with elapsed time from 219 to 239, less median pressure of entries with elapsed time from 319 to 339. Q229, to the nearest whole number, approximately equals 16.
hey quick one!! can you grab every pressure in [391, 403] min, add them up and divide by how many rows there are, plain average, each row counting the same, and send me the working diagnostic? 104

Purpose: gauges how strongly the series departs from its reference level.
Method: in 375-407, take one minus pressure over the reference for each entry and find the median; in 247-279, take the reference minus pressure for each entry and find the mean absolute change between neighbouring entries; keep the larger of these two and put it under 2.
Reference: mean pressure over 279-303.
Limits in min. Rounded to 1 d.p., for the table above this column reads 1.4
